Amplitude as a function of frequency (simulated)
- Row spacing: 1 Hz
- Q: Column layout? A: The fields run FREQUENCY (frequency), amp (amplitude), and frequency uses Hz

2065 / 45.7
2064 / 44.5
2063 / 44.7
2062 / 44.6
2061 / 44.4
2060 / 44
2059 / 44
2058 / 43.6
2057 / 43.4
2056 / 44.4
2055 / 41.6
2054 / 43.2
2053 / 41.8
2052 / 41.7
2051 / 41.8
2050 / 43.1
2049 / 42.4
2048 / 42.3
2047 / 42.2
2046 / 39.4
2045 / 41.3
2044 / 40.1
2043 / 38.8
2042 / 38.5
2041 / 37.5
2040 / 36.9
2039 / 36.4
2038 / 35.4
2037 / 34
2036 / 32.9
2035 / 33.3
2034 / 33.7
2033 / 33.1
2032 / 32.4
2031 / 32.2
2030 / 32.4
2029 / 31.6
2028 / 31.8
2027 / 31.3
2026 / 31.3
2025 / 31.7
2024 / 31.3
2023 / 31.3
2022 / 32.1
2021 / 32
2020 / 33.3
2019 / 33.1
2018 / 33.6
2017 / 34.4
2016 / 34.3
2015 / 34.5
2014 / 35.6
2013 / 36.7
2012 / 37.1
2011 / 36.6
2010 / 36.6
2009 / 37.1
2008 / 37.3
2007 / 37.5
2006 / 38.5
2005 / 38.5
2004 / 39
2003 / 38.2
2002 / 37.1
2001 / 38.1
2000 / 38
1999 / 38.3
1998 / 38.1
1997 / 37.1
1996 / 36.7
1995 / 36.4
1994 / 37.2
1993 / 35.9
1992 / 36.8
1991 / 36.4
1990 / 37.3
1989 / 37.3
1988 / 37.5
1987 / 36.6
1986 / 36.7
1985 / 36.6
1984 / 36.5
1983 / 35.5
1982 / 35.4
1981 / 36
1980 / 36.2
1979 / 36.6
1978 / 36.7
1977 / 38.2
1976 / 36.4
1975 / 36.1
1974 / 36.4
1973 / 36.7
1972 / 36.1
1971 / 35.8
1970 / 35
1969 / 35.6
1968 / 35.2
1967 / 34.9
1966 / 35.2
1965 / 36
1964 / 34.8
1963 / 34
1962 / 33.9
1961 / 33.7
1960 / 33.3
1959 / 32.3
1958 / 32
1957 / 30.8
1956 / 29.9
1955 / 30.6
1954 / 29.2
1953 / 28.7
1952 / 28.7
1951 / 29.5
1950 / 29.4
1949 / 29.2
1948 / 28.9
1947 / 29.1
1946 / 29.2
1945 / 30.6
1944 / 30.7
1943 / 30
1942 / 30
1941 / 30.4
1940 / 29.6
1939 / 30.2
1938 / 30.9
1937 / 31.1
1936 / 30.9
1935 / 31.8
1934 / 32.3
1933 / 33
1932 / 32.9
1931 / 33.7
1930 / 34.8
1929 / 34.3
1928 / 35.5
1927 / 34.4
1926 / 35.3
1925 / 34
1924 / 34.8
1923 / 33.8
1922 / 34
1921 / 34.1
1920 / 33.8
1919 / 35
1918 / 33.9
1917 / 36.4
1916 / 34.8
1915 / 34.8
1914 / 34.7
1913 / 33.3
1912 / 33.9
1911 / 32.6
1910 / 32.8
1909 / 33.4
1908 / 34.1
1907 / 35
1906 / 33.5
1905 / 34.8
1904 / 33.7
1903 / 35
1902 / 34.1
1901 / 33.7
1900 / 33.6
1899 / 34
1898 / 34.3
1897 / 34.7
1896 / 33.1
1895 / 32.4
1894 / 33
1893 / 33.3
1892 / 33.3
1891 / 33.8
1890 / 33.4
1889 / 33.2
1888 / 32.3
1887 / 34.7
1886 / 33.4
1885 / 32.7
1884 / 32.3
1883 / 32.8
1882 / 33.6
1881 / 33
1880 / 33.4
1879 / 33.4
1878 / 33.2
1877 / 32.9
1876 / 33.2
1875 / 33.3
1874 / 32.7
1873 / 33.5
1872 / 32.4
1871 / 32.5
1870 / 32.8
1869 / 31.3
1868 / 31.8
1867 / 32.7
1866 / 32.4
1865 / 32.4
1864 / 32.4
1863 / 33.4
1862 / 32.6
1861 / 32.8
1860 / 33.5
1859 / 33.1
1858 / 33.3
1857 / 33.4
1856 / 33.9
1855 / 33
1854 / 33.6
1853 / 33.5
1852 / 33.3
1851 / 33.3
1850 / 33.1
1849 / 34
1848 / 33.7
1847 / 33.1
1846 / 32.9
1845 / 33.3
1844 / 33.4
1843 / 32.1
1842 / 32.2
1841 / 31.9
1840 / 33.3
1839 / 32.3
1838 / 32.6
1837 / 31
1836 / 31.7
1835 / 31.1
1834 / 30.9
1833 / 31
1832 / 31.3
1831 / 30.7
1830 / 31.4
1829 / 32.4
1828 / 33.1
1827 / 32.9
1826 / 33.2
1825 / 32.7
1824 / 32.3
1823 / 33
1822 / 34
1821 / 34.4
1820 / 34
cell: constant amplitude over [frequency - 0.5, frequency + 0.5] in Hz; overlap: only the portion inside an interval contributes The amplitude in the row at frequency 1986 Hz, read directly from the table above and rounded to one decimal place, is 36.7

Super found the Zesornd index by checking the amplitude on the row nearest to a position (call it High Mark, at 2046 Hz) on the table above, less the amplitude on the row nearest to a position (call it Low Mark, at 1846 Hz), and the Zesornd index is 6.5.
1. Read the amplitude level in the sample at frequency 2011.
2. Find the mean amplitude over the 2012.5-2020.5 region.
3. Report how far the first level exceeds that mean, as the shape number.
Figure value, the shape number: 2.2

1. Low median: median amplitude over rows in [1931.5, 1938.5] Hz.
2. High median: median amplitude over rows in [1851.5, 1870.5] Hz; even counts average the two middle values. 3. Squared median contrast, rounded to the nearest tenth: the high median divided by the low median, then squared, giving 1.1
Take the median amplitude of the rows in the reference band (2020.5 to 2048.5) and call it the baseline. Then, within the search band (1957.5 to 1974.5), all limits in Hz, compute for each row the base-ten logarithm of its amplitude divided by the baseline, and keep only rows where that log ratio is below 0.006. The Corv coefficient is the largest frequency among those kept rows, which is 1960 Hz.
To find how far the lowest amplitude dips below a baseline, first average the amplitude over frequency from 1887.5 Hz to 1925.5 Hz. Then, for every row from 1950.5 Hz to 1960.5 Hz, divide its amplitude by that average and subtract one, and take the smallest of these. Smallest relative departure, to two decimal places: -0.15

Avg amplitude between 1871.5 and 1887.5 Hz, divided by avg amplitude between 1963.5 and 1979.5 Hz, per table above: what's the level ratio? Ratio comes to 0.92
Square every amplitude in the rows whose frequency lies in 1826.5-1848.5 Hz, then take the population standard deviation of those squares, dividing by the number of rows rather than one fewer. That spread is 59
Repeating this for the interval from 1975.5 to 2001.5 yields 59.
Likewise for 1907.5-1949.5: 134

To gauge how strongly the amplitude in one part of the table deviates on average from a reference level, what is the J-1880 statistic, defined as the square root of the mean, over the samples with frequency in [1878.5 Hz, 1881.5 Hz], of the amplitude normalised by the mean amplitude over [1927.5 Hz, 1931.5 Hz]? 0.981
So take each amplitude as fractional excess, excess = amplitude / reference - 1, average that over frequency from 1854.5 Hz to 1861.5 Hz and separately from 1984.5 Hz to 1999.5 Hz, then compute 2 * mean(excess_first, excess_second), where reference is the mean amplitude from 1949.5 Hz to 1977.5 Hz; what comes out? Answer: 0.10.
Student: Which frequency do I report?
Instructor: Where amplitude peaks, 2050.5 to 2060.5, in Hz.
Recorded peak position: 2056 Hz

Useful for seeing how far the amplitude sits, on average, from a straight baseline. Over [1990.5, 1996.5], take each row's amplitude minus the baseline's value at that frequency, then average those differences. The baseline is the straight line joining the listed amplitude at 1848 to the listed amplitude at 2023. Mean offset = 4.9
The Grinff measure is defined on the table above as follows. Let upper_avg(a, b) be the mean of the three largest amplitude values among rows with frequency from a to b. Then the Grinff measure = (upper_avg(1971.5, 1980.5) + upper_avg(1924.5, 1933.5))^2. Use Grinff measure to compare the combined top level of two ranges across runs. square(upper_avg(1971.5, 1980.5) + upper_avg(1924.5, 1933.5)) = 5242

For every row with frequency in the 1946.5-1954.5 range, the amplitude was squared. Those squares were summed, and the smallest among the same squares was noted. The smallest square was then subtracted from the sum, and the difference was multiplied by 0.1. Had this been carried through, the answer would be 595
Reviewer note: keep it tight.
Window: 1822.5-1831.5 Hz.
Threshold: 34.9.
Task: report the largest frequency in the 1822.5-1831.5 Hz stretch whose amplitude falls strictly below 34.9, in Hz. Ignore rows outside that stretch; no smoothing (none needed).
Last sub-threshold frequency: 1831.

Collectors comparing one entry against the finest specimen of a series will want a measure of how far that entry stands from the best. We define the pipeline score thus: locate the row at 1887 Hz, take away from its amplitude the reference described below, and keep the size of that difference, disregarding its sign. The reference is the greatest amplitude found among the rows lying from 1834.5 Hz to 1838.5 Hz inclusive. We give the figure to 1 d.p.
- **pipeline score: 2.1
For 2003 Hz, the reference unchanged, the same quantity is 5.6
